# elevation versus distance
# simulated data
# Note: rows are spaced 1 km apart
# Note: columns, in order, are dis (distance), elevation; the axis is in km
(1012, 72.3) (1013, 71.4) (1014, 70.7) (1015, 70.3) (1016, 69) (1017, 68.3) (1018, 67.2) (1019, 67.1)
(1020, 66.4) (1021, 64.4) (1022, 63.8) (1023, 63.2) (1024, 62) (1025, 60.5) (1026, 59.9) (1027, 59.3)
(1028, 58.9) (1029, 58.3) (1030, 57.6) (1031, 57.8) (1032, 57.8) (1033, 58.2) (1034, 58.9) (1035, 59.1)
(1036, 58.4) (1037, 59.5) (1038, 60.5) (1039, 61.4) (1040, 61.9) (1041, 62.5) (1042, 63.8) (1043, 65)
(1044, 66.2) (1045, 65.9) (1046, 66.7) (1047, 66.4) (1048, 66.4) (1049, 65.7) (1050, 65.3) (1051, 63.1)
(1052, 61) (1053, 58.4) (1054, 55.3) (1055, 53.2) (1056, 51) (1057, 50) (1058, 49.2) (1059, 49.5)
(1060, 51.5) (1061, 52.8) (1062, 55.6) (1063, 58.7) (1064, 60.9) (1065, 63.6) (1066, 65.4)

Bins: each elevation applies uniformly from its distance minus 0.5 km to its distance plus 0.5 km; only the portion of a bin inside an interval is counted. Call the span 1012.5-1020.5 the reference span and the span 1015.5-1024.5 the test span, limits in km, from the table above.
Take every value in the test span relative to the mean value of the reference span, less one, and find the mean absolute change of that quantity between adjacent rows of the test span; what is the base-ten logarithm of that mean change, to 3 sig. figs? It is -1.90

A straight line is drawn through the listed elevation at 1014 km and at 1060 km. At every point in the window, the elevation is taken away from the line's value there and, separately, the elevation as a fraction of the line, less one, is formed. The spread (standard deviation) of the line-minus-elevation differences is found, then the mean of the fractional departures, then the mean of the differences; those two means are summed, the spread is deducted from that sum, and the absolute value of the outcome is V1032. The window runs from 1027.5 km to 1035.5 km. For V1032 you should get 4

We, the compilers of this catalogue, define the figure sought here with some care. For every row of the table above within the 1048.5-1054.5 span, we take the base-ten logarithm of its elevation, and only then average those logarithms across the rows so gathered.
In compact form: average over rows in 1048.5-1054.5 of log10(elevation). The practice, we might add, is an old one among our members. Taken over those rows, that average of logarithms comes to 1.79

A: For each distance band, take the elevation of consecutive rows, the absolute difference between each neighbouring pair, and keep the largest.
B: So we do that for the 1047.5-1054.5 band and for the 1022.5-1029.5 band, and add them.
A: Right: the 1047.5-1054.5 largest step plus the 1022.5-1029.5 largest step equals 4.6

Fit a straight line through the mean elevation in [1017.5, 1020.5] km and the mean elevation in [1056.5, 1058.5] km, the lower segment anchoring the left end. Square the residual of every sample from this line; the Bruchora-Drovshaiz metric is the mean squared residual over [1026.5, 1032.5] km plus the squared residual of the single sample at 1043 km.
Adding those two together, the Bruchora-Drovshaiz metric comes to 94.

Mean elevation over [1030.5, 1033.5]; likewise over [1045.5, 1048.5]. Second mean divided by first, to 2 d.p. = 1.15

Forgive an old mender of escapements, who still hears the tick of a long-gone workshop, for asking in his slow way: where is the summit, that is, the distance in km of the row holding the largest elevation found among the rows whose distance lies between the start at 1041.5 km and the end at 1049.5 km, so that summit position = 1046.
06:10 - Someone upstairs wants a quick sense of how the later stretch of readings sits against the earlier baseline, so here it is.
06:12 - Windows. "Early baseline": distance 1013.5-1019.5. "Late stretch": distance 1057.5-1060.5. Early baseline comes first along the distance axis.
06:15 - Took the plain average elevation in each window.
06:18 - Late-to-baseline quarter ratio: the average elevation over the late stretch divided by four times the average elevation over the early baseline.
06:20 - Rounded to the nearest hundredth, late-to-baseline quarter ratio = 0.18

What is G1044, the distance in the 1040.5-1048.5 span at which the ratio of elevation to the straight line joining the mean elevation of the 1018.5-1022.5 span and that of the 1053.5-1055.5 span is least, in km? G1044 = 1041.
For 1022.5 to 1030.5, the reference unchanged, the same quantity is 1030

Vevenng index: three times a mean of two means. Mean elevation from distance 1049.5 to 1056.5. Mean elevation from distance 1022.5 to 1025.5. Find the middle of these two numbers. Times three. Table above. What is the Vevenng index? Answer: 180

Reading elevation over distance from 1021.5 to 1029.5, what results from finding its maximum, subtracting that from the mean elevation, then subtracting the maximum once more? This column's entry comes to -66.9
